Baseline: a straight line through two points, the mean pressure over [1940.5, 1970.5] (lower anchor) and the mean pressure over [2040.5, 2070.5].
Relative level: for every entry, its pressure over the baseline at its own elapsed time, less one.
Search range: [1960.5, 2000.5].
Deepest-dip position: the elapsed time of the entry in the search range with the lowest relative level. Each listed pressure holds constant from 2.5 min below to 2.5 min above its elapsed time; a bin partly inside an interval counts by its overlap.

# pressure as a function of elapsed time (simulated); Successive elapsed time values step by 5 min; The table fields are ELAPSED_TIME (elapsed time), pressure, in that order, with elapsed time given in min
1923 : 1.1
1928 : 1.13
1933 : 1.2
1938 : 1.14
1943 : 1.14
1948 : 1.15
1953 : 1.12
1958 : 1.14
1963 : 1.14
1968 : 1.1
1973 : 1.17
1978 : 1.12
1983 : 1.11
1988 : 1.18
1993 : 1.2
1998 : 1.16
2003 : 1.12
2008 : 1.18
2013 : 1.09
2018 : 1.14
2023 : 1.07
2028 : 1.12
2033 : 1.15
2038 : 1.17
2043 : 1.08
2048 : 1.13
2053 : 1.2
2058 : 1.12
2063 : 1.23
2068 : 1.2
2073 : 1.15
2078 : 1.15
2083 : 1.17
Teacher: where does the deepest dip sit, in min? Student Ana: 1968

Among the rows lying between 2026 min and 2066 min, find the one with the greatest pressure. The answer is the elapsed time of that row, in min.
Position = 2063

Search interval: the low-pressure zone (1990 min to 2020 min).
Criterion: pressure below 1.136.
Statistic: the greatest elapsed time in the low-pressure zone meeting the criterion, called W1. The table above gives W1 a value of 2013 min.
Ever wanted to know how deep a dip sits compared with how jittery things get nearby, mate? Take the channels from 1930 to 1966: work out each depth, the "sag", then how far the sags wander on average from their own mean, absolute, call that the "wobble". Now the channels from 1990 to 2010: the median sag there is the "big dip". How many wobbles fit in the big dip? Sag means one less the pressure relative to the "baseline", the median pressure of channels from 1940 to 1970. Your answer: -1.9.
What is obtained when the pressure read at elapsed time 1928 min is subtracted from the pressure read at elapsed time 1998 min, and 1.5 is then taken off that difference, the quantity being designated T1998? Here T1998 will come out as -1.47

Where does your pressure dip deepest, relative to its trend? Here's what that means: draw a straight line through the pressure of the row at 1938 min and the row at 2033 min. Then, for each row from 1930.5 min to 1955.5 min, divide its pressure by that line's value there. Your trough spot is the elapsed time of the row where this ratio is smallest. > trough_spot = 1953 min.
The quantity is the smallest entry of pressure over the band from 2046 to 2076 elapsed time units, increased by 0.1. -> 1.220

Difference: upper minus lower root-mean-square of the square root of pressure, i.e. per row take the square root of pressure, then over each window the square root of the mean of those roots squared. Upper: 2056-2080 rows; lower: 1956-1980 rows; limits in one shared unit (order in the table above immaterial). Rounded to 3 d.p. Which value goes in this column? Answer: 0.017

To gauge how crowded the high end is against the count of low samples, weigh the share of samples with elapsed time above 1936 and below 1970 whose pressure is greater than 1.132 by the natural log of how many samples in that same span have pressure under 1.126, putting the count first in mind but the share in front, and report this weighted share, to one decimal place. 0.5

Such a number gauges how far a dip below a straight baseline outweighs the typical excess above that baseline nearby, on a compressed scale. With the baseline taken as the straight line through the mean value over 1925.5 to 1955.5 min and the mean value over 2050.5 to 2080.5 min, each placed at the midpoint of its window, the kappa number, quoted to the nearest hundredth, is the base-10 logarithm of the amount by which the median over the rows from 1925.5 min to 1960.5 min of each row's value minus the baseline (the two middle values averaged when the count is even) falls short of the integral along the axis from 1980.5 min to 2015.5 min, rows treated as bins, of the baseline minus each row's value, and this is -0.40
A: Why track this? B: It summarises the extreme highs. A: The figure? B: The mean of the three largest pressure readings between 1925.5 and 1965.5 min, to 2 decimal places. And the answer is 1.16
